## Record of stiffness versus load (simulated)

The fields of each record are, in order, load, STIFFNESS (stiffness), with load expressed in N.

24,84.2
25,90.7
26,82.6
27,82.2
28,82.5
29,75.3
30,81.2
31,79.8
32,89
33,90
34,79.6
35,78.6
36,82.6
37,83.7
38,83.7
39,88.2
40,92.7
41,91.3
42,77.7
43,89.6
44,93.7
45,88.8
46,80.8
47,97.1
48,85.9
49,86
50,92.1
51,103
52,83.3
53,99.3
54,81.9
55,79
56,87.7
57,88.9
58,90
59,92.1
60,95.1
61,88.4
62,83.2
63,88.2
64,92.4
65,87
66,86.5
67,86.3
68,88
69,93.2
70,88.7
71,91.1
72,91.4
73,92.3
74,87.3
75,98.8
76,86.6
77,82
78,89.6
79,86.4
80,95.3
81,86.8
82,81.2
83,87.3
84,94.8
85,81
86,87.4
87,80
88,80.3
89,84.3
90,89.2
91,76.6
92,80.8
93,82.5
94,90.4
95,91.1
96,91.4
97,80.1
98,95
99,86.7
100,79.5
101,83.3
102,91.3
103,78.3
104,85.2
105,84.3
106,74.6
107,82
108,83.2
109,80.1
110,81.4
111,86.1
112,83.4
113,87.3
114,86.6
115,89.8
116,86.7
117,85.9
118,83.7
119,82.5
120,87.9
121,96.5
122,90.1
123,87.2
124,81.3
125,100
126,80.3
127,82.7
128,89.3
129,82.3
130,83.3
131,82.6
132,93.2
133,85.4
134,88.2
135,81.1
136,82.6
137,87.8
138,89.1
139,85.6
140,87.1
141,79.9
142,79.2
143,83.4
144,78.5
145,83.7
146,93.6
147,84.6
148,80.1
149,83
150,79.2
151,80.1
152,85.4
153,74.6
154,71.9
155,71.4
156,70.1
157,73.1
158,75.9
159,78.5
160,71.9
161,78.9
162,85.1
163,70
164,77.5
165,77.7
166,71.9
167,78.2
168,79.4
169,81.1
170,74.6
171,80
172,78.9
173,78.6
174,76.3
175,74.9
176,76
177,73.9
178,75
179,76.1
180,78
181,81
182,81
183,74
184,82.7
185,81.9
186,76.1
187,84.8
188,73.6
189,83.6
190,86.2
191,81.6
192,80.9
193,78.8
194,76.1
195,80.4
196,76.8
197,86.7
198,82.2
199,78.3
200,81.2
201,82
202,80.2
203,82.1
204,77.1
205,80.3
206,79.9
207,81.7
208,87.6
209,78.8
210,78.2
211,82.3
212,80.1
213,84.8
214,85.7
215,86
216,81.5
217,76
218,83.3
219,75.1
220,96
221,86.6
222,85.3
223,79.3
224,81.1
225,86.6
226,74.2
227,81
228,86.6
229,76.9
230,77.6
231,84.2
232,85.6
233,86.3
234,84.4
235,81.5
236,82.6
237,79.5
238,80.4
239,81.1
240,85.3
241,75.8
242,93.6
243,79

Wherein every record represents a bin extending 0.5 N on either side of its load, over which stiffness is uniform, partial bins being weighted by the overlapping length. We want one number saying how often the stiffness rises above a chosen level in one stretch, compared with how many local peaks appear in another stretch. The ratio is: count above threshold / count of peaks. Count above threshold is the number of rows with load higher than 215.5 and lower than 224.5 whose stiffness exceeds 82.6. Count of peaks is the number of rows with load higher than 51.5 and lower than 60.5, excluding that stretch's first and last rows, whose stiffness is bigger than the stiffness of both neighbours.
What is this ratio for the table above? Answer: 4.0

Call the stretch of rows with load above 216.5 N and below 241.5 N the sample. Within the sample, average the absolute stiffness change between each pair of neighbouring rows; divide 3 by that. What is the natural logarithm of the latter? -0.58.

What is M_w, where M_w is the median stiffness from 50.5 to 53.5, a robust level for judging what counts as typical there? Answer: 99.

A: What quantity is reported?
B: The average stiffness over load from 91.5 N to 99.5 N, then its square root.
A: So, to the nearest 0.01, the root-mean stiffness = 9.34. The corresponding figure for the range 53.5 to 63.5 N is 9.35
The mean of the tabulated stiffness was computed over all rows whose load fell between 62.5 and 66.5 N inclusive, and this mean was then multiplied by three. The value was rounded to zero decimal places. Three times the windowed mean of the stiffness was 266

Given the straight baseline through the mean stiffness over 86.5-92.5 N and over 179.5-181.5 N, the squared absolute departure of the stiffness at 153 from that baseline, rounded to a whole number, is 32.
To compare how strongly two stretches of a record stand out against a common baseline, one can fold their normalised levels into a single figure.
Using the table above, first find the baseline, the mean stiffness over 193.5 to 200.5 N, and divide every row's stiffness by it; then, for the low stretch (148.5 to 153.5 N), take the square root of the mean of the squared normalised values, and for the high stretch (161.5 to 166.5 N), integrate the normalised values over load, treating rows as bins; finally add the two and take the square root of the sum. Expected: 2.40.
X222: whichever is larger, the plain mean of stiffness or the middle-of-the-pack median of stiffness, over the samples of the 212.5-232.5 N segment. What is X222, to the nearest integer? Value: 84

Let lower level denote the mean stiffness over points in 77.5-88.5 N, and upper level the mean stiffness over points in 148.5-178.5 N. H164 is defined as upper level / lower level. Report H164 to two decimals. 0.89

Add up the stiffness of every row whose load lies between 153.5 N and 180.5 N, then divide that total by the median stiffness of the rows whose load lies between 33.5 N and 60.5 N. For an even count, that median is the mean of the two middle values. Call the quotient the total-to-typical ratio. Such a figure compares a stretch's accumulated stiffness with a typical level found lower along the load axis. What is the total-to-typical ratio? 23.3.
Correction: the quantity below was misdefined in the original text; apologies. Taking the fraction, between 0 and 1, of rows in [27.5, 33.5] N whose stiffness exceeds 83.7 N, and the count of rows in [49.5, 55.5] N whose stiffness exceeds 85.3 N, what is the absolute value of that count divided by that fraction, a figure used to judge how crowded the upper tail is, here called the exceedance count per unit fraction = 9.0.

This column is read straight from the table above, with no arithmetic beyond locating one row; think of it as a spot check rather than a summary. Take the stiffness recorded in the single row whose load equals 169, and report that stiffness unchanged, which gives 81.1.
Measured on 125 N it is 100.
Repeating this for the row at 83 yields 87.3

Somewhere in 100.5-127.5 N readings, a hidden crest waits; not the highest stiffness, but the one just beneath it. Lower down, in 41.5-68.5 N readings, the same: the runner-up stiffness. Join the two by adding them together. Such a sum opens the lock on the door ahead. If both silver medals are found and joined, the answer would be 196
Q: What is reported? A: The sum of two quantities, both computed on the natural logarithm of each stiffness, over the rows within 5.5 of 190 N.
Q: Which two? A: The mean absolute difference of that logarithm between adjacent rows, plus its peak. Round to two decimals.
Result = 4.52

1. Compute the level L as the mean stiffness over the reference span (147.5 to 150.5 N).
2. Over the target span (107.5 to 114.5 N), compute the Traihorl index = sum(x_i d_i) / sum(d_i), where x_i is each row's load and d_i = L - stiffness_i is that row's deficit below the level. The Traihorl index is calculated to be 112.2 N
